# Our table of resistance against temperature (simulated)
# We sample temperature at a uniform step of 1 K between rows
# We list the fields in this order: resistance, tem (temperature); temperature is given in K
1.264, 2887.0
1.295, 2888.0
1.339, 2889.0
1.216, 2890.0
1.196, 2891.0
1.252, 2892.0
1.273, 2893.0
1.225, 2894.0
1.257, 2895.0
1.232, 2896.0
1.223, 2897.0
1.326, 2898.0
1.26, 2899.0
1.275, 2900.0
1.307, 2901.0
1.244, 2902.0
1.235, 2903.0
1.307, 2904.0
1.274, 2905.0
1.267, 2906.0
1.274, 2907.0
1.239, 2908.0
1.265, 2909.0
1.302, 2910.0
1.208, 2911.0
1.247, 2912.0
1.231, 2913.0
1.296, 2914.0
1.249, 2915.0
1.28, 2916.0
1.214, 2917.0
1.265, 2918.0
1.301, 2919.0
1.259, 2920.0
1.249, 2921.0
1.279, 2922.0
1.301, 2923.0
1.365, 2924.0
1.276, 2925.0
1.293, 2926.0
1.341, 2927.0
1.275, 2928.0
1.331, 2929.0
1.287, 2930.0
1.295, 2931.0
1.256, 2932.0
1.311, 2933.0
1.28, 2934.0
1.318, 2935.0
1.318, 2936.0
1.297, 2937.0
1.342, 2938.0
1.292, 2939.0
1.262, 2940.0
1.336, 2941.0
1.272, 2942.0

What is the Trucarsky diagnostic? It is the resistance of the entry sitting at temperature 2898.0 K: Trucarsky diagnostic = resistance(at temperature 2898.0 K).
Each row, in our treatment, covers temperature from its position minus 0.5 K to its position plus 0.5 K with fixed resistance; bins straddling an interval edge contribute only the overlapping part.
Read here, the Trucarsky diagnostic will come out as 1.326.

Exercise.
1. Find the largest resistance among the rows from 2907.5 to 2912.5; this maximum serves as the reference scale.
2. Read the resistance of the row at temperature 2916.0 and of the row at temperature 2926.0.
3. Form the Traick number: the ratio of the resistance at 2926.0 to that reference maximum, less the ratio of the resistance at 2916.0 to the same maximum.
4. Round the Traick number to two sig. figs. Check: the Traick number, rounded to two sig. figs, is 0.010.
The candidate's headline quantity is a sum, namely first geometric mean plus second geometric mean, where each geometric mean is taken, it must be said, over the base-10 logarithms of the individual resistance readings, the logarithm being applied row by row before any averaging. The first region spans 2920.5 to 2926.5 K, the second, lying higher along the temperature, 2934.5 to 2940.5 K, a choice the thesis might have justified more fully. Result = 0.226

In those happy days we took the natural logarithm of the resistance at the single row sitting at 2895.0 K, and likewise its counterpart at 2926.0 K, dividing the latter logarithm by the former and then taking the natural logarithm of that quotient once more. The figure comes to 0.12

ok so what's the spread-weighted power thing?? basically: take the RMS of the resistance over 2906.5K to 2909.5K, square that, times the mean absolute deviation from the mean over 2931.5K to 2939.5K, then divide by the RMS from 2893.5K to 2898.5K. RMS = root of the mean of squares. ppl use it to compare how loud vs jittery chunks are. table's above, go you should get 0.026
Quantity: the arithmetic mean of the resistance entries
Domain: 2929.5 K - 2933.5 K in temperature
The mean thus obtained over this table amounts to 1.29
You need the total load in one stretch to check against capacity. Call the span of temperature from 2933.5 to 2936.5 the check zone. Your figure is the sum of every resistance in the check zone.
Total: 3.92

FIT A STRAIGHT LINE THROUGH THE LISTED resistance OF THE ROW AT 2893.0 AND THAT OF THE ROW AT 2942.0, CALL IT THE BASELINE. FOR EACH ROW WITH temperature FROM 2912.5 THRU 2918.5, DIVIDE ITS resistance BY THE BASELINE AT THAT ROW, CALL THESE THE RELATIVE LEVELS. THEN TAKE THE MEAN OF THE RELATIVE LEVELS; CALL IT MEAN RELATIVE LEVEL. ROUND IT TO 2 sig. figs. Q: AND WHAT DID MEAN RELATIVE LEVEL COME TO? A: 0.99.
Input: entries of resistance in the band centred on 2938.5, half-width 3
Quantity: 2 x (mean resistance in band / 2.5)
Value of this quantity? 1.05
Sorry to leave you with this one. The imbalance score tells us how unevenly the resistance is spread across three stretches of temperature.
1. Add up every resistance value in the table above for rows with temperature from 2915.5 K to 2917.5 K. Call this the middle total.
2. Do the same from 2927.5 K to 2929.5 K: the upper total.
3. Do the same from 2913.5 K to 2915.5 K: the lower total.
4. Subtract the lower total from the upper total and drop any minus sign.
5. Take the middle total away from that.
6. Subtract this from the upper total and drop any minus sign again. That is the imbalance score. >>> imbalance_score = 5.04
